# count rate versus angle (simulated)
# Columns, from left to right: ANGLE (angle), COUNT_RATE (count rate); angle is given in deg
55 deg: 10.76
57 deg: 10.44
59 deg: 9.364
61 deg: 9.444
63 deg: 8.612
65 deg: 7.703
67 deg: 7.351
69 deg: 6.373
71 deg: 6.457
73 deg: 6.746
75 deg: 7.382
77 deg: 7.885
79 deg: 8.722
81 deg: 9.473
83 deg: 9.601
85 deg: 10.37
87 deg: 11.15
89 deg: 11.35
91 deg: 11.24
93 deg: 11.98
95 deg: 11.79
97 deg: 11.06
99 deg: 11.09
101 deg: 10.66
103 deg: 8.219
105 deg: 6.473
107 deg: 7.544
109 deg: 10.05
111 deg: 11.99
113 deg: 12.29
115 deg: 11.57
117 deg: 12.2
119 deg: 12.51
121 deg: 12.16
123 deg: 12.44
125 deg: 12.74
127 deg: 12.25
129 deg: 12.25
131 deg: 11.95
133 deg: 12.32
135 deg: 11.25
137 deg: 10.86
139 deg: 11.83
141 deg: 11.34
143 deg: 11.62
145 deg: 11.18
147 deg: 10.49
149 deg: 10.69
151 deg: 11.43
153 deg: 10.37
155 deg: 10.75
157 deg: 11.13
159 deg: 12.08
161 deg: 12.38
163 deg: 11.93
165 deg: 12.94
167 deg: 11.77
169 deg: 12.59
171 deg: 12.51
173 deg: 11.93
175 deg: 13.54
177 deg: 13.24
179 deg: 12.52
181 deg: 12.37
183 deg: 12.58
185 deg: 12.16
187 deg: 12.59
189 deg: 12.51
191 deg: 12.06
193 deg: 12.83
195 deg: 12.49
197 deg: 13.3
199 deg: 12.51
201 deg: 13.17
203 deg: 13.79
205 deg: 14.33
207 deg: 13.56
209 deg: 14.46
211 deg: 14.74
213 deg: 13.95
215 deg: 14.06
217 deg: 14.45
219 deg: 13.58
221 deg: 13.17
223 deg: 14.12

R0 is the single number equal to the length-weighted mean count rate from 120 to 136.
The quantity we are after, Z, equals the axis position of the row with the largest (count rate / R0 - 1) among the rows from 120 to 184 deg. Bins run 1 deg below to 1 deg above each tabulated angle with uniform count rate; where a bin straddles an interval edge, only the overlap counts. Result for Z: 175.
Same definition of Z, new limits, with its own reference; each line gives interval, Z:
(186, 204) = 203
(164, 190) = 175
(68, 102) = 93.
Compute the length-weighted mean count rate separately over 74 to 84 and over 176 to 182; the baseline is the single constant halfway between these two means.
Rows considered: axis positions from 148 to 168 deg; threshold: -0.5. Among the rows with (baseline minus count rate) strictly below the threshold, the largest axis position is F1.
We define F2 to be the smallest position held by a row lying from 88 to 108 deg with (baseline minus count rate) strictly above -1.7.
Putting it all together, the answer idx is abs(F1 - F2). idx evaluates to 78 deg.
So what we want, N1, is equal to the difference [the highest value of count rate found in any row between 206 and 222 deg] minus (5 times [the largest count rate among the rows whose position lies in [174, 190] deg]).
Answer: -53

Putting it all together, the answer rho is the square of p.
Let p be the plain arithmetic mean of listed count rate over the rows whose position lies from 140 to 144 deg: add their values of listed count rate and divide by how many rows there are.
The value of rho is 132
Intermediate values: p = 11.5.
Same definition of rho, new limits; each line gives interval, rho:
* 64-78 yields 51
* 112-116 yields 142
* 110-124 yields 148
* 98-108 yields 77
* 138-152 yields 126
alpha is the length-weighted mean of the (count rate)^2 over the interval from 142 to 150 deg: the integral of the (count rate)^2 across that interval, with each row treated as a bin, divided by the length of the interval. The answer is 121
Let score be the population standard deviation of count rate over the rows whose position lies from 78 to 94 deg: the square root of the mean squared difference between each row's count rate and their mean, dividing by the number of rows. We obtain 1.1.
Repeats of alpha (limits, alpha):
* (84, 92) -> 122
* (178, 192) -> 154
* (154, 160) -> 128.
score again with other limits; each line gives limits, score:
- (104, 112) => 2.2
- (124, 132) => 0.3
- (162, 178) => 0.6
